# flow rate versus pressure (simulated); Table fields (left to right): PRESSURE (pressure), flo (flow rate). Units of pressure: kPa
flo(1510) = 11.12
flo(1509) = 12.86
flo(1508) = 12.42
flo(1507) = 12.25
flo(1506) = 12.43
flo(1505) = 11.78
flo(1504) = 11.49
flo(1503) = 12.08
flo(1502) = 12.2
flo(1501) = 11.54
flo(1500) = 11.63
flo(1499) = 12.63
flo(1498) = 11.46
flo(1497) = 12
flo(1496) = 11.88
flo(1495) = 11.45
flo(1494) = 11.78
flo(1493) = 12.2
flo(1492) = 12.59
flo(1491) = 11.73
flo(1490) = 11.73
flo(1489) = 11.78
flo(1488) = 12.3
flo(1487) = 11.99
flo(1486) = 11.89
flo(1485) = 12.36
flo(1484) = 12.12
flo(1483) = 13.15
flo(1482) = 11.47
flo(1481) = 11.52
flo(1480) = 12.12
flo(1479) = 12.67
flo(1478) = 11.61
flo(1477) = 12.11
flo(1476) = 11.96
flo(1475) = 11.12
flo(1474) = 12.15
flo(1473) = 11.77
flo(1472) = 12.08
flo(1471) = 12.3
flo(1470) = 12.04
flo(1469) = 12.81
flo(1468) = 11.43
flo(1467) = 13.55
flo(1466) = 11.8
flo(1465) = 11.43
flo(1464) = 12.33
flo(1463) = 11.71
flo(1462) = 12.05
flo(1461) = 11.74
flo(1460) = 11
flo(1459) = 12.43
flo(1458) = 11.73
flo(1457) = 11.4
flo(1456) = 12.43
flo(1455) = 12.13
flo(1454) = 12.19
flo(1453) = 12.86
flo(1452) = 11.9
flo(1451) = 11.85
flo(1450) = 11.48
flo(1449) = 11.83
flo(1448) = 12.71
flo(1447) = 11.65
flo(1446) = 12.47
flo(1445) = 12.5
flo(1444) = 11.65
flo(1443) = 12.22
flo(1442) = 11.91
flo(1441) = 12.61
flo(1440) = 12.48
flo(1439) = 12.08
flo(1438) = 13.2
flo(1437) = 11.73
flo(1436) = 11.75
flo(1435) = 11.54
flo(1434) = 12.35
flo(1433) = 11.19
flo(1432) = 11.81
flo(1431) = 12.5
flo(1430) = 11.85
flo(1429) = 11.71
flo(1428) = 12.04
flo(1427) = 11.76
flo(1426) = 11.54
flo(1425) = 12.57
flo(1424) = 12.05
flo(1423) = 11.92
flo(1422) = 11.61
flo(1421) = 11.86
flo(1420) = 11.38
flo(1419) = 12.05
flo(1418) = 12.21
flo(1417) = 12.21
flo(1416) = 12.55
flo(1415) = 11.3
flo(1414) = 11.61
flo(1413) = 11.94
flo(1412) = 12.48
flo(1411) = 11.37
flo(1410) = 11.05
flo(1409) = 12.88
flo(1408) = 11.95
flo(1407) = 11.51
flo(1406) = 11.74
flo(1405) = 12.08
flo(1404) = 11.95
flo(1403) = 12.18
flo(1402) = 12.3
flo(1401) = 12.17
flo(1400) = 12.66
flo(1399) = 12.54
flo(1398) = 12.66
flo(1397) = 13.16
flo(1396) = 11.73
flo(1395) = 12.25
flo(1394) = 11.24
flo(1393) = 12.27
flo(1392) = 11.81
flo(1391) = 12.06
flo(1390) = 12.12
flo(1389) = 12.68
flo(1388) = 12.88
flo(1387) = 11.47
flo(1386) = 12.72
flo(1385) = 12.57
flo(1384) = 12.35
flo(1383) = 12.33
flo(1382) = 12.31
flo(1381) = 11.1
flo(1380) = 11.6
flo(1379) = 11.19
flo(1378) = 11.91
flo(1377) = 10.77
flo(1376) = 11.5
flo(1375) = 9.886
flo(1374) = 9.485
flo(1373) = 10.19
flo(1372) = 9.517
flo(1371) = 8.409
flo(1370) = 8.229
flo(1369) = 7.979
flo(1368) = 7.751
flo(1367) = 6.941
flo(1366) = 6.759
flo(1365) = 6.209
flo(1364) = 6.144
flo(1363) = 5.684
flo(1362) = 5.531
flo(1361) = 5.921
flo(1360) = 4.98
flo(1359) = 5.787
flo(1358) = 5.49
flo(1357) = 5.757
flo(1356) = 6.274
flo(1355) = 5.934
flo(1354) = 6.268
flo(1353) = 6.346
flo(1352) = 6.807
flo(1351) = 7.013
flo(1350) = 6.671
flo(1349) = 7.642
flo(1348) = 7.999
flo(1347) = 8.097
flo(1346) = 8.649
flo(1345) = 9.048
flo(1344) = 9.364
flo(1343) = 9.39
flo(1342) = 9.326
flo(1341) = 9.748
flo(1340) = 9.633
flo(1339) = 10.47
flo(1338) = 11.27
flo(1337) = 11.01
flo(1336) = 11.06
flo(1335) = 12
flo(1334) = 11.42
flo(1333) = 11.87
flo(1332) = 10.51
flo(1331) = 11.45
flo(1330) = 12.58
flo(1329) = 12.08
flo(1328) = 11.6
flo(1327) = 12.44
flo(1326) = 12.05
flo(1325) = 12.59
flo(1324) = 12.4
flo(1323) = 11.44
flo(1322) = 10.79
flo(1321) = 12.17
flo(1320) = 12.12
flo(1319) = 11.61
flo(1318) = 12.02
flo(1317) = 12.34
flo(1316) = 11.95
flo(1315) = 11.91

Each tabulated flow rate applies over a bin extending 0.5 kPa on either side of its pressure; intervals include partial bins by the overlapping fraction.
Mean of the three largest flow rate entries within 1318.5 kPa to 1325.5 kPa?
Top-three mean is 12.39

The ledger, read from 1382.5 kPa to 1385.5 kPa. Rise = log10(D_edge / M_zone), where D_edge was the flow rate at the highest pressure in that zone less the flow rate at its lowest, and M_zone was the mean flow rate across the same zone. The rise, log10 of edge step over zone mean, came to -1.71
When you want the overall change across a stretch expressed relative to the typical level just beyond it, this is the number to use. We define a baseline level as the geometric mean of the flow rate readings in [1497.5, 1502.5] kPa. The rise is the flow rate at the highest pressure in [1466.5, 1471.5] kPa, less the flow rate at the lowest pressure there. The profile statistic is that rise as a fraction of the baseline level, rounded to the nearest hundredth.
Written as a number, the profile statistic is -0.11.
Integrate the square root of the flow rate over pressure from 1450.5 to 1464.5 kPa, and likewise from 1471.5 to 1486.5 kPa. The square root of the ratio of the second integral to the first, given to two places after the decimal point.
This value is 1.04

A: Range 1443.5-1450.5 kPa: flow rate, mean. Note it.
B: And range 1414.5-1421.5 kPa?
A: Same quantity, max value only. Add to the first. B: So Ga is 24.6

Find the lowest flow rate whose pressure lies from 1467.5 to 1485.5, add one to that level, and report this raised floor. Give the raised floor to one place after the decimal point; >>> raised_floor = 12.1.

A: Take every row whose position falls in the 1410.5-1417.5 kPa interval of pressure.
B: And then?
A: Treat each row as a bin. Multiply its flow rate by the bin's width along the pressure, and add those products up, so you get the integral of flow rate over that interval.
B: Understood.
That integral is 83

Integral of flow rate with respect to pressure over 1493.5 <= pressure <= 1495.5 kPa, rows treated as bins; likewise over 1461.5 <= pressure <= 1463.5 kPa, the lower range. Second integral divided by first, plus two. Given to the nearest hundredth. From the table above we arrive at 3.02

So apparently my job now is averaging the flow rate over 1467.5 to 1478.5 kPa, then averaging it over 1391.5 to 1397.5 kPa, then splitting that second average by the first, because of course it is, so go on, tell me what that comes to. 1.0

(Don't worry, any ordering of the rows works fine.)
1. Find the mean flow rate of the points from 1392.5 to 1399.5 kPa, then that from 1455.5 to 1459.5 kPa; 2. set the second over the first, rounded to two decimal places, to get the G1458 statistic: 0.98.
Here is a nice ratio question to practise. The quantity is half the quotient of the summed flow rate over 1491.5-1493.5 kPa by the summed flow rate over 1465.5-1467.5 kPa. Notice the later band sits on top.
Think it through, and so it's 0.49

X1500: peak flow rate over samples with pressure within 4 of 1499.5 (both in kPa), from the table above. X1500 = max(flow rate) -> 12.63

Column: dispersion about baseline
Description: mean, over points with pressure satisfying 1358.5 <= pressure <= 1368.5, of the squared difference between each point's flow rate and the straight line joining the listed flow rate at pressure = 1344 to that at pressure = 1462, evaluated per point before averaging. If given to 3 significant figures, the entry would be 13.7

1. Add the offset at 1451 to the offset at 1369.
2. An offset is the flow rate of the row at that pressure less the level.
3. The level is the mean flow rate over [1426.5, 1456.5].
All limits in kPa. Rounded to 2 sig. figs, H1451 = -4.3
